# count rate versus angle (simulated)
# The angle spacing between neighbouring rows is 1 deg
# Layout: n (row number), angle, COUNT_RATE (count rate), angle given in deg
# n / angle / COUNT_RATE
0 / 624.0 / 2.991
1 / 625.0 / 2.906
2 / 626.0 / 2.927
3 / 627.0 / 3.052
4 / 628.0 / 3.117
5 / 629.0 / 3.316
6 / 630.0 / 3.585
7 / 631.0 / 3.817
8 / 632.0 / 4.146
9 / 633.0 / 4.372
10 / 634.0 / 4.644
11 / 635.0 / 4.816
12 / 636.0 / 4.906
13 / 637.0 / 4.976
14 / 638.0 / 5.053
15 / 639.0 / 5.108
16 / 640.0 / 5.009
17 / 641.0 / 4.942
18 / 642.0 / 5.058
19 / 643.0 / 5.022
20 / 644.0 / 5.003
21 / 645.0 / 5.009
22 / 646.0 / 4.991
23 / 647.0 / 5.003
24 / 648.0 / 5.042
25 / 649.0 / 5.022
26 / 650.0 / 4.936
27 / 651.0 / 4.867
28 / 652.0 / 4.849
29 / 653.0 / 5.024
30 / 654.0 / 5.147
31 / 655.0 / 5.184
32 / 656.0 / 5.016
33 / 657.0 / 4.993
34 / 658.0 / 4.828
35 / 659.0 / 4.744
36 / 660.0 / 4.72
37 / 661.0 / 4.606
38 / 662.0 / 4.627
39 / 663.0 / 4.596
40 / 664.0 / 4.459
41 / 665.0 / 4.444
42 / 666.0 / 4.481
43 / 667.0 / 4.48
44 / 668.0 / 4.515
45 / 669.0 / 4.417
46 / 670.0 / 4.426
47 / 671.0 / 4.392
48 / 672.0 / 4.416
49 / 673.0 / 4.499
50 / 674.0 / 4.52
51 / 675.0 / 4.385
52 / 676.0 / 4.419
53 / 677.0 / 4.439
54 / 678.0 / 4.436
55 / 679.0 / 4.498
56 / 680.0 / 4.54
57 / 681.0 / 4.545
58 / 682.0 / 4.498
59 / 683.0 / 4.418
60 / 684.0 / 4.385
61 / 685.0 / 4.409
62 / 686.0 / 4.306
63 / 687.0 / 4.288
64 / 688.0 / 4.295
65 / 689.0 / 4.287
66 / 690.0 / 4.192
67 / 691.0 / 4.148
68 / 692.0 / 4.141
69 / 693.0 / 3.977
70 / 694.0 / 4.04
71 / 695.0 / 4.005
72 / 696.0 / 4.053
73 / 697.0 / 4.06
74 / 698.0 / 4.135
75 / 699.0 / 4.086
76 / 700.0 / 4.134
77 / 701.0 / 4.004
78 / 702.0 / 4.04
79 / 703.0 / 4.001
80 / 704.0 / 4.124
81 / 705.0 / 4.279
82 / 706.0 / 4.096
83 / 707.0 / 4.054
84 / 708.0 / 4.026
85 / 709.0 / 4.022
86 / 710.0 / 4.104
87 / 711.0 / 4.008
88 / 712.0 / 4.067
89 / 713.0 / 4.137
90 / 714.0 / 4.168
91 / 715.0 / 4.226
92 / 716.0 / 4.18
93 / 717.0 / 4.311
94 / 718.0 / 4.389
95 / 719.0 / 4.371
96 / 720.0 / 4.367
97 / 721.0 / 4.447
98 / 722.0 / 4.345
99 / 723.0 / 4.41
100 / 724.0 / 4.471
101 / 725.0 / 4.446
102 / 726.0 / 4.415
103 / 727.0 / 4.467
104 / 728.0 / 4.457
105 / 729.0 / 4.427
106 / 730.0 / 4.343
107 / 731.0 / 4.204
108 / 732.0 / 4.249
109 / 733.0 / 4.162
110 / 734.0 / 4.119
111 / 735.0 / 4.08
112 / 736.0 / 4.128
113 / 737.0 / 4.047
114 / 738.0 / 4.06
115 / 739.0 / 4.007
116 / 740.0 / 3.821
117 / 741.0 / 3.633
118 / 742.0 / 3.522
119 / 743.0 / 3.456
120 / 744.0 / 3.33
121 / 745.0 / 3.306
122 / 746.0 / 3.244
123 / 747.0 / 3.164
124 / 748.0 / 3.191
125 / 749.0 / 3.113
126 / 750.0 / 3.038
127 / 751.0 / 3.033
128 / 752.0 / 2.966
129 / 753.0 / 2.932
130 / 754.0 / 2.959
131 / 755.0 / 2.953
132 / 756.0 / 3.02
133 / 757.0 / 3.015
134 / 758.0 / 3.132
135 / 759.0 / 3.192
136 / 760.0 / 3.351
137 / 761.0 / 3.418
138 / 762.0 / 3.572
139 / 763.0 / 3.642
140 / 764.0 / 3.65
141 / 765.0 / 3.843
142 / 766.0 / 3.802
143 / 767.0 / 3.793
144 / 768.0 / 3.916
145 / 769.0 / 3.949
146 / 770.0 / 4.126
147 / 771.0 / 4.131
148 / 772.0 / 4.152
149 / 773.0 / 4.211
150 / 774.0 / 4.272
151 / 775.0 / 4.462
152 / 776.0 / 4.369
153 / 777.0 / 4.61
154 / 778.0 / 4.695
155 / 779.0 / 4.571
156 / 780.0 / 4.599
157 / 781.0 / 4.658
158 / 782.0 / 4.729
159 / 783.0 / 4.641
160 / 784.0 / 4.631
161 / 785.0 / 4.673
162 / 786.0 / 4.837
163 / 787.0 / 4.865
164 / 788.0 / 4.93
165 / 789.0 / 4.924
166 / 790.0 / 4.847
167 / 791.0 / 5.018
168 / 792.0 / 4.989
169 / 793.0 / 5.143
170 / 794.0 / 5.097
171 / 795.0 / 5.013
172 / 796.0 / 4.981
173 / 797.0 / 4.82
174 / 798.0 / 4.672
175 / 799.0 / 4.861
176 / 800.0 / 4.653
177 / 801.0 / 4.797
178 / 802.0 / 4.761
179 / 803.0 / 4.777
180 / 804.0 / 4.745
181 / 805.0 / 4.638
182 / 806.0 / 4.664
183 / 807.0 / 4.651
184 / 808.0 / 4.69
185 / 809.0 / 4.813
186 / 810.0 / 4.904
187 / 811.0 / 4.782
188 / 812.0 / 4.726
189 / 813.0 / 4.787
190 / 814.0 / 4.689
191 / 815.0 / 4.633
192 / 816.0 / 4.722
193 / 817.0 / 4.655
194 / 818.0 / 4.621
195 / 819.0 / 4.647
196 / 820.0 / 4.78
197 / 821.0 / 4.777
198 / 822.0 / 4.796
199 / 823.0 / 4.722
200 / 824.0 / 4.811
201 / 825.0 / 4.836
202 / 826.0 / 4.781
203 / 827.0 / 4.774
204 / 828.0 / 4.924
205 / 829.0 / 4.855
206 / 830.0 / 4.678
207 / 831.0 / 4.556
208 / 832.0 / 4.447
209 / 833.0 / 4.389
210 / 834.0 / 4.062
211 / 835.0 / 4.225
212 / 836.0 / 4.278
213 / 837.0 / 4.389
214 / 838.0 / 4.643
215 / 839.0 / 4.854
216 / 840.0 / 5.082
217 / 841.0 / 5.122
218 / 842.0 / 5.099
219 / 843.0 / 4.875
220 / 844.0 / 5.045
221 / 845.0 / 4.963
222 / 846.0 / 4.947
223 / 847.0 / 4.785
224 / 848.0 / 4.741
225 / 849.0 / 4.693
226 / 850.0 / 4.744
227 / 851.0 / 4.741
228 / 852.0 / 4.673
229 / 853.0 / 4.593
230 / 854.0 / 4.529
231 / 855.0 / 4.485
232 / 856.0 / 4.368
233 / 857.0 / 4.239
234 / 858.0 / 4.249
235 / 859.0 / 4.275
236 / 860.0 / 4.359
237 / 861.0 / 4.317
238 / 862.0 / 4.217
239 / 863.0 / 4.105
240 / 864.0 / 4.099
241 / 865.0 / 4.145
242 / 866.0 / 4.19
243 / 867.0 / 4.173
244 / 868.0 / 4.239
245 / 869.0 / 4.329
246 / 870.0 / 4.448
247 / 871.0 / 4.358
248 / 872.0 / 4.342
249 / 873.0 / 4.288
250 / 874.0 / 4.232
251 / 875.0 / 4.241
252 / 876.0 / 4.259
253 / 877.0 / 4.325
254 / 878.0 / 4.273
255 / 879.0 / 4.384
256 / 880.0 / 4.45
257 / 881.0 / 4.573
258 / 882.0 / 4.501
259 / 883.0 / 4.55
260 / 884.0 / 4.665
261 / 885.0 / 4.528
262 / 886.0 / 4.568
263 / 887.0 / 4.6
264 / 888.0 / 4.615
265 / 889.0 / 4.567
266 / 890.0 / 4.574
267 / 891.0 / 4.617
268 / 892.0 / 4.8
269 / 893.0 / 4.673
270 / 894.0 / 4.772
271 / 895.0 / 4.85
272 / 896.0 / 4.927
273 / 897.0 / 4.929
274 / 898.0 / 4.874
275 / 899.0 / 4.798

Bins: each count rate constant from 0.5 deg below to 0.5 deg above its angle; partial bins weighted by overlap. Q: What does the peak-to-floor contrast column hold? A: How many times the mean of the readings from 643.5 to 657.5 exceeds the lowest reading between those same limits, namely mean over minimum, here 1.03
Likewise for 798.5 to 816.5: 1.02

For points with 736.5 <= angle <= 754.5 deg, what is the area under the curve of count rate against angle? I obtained 61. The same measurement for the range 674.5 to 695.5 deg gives 91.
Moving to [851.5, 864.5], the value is 57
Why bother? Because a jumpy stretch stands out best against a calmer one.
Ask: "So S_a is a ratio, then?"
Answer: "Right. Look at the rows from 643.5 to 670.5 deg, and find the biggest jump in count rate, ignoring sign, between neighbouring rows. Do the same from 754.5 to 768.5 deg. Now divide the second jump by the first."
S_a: 1.1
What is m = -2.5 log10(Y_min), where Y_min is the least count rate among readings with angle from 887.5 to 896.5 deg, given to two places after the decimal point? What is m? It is -1.65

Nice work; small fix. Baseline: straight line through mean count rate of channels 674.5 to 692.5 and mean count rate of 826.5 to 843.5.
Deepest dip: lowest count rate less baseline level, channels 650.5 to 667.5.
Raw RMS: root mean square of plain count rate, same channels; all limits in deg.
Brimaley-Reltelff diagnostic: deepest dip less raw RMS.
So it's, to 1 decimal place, -4.7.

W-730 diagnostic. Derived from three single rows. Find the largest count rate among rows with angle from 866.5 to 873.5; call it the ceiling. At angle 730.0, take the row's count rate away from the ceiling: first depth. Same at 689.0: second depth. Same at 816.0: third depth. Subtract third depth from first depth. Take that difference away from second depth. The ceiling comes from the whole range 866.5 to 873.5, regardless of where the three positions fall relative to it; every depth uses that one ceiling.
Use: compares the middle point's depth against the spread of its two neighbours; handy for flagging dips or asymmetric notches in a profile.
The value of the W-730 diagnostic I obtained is -0.22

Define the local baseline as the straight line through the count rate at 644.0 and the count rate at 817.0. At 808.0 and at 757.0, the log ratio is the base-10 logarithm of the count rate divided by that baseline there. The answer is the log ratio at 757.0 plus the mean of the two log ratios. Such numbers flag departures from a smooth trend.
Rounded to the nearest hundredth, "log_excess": -0.30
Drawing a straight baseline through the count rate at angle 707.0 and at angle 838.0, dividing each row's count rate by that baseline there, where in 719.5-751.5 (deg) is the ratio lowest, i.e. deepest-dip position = 751.0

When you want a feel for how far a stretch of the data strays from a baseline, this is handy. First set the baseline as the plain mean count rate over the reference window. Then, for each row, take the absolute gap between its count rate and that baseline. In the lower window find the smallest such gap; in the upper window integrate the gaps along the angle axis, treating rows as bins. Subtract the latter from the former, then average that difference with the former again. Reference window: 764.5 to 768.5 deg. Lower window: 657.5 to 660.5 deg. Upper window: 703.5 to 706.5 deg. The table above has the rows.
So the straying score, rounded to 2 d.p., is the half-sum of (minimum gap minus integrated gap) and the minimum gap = 0.39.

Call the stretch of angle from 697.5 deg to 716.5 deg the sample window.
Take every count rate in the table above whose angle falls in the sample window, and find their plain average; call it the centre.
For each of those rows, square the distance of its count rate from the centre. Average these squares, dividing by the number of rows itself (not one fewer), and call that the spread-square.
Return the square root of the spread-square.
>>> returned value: 0.08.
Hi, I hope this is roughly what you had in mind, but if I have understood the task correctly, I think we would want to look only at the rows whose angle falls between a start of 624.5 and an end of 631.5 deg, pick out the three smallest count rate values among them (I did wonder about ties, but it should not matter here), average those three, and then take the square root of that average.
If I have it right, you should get 1.72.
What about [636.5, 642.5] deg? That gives 2.23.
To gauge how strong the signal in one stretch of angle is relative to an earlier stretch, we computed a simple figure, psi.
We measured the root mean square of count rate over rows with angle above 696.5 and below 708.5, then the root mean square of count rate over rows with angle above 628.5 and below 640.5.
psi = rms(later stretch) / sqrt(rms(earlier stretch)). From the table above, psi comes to 1.92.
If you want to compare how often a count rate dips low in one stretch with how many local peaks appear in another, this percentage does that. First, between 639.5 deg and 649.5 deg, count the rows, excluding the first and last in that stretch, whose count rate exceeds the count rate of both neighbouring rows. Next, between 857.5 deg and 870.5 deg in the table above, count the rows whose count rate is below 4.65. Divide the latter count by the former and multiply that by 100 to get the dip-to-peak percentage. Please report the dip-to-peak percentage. 433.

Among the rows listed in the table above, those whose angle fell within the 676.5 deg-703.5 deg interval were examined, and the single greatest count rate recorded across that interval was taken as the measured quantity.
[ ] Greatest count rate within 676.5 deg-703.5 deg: 4.545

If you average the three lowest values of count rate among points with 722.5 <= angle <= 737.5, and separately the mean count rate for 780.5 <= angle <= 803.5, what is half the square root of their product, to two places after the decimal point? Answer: 2.22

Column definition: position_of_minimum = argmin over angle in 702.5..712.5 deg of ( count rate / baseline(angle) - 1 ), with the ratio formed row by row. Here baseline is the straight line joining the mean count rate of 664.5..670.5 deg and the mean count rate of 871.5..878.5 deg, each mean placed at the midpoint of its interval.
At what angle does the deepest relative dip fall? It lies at 703.0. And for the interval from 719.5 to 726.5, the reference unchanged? 722.0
